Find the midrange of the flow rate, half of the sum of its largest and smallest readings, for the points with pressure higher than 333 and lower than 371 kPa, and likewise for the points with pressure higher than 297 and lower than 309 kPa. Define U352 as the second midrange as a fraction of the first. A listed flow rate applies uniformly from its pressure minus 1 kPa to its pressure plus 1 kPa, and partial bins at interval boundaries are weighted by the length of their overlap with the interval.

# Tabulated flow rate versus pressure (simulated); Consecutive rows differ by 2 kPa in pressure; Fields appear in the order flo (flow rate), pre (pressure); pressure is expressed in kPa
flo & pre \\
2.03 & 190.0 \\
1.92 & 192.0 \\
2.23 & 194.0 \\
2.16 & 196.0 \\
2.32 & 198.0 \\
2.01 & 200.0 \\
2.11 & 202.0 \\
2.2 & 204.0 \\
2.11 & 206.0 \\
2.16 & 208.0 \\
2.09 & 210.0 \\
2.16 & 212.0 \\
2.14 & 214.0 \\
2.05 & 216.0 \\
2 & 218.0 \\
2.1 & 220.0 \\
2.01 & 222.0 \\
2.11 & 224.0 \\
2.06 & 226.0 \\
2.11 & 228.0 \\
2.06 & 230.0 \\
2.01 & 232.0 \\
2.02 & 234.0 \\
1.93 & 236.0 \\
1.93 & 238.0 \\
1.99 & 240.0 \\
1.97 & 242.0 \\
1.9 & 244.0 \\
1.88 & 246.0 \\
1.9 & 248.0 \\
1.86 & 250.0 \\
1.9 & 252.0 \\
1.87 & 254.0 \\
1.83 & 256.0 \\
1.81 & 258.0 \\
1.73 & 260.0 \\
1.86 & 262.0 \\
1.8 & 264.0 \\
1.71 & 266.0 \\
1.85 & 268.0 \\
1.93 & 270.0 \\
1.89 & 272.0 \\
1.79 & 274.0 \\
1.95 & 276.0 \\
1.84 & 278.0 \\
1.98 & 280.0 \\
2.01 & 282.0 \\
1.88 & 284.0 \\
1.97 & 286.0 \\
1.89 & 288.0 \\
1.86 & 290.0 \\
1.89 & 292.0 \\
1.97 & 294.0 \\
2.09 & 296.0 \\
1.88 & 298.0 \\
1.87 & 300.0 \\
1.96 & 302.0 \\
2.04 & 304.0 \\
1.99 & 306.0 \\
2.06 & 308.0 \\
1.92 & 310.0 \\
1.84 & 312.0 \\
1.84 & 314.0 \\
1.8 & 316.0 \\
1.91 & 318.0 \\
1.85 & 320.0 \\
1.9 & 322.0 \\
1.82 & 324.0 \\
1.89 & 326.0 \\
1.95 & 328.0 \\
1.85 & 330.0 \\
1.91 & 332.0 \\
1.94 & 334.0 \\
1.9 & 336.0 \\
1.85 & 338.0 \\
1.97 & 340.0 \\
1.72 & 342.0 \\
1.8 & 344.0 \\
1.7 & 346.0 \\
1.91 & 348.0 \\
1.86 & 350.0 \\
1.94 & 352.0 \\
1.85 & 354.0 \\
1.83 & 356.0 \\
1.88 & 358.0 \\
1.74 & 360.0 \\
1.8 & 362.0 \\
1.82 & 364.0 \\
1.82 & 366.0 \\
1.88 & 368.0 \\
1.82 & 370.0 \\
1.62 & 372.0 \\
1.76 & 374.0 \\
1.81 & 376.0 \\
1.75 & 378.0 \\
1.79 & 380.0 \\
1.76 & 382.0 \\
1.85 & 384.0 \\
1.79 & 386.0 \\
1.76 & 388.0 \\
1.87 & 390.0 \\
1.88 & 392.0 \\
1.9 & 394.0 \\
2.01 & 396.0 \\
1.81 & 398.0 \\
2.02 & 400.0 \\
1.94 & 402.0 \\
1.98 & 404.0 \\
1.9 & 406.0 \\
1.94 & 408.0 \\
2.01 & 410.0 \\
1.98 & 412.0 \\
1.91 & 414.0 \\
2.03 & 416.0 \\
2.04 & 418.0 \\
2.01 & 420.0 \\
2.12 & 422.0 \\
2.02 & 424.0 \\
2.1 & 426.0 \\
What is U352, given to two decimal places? 1.07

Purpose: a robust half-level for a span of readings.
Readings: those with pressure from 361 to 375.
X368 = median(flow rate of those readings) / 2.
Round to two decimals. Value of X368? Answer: 0.91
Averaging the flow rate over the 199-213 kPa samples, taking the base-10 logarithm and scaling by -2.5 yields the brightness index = -0.82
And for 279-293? -0.71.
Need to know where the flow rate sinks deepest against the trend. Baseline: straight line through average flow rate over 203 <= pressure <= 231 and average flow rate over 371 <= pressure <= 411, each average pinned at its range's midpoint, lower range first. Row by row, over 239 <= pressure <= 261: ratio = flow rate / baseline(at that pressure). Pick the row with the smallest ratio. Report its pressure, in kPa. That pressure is 260.0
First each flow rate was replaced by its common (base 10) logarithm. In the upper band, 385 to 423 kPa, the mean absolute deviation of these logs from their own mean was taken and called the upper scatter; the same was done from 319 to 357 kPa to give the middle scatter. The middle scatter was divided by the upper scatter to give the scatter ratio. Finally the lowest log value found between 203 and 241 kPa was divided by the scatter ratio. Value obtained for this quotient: 0.378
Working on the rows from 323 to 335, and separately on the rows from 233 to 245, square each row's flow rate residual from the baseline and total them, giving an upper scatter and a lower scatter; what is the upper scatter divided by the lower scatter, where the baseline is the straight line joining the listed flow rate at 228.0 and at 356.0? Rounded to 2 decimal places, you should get 0.15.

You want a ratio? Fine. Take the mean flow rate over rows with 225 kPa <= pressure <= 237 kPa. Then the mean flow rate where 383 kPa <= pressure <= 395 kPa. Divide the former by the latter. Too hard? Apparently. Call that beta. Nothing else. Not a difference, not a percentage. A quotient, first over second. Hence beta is 1.10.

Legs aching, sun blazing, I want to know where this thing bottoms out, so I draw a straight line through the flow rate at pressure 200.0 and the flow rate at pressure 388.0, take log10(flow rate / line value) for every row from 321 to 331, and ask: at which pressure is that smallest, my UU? 324.0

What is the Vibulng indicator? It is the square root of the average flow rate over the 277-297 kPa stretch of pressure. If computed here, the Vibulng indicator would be 1.392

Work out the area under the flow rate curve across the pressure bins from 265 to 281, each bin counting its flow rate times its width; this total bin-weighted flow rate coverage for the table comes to 30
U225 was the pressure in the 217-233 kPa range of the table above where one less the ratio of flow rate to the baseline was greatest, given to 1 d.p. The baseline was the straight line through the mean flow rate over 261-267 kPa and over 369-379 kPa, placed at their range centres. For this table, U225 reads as 218.0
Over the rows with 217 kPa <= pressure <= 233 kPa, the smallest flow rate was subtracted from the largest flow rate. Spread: 0.11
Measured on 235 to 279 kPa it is 0.28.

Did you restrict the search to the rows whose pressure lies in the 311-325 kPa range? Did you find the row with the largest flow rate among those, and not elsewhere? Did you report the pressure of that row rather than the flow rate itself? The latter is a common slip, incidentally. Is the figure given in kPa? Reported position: 318.0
